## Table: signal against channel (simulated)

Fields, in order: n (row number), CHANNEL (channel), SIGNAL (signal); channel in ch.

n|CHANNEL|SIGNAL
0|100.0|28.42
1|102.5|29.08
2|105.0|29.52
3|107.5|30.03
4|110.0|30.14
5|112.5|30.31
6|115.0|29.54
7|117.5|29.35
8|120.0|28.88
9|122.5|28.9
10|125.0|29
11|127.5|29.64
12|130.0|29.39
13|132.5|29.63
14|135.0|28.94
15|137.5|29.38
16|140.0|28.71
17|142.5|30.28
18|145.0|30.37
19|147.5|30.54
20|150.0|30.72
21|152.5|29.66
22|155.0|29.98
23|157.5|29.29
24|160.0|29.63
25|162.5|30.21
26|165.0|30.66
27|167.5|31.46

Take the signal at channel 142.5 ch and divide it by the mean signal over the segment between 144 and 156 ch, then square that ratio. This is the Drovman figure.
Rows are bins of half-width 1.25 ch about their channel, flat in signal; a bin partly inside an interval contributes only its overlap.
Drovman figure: 1.00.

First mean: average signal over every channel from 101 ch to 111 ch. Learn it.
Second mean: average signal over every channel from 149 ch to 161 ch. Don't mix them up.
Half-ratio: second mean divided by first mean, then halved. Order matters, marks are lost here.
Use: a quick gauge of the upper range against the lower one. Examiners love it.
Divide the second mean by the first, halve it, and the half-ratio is 0.503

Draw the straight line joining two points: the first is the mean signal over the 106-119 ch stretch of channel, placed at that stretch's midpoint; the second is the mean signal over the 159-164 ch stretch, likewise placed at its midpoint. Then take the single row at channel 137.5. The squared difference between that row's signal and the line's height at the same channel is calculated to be 0.3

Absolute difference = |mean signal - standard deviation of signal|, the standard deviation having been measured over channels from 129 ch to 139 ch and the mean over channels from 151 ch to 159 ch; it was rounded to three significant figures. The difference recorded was 29.4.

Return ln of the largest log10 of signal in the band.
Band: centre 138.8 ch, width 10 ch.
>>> 0.3928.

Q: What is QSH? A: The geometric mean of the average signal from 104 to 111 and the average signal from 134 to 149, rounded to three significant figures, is 29.8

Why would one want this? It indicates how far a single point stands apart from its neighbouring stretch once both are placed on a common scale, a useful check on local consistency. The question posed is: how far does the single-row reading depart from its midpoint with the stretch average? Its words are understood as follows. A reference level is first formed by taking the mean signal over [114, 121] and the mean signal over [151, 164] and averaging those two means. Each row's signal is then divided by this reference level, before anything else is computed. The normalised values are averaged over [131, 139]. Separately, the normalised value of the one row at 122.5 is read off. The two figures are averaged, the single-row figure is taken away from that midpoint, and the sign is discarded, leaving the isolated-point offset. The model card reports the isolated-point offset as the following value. 0.007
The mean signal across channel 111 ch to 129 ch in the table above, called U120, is 29.4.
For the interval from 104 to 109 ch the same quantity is 29.8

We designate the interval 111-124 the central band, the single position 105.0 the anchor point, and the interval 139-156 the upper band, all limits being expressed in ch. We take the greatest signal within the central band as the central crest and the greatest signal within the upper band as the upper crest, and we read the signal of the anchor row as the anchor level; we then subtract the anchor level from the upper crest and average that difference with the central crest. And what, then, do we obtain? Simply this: 15.8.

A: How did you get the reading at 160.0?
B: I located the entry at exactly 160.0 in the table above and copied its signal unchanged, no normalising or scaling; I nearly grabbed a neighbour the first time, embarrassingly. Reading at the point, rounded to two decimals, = 29.63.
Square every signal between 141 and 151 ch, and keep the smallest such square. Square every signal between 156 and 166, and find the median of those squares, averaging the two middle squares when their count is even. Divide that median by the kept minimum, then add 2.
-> 2.98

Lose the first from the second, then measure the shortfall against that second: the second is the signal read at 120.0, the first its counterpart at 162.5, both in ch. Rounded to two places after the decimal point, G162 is -0.05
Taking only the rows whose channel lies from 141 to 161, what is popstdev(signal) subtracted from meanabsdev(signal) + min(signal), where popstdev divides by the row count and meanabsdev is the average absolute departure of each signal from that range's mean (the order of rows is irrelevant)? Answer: 29.2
